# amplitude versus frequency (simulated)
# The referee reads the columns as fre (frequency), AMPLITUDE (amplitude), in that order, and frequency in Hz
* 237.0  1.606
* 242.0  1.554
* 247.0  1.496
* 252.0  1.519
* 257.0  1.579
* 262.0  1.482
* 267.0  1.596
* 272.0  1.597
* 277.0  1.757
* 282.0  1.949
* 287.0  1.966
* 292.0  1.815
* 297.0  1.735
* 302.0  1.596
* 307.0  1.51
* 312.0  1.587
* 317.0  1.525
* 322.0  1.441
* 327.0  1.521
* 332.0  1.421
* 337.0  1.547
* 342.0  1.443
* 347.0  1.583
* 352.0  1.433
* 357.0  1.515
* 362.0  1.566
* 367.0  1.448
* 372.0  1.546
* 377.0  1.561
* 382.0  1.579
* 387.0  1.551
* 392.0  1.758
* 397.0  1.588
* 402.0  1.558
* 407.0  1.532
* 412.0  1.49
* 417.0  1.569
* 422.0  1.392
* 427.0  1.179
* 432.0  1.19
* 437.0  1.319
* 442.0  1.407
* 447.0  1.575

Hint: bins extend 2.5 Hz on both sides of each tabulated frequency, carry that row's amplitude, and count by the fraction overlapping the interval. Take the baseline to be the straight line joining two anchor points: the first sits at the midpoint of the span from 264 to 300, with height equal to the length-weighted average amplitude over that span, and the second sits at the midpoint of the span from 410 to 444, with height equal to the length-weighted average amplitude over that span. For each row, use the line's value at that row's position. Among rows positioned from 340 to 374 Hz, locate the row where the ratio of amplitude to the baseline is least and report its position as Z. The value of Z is 342.0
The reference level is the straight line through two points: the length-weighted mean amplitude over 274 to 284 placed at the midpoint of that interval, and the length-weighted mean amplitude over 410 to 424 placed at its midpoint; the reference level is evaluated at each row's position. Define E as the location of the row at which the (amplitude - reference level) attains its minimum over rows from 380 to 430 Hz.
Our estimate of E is 427.0 Hz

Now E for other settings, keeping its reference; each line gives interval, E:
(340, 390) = 342.0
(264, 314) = 267.0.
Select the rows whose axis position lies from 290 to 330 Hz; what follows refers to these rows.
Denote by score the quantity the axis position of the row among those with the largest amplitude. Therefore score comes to 292.0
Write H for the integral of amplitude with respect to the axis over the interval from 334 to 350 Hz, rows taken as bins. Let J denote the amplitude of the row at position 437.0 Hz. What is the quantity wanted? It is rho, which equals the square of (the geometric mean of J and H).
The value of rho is 32.0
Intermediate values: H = 24.3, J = 1.319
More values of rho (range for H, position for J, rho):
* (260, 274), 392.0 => 38.4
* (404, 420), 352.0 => 35.0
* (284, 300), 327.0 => 44.6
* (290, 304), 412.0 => 35.8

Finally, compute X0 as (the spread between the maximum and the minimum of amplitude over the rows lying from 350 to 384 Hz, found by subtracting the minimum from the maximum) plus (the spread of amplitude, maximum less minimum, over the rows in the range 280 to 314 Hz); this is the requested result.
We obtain 0.60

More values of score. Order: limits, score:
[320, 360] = 347.0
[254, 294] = 287.0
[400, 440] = 417.0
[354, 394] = 392.0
